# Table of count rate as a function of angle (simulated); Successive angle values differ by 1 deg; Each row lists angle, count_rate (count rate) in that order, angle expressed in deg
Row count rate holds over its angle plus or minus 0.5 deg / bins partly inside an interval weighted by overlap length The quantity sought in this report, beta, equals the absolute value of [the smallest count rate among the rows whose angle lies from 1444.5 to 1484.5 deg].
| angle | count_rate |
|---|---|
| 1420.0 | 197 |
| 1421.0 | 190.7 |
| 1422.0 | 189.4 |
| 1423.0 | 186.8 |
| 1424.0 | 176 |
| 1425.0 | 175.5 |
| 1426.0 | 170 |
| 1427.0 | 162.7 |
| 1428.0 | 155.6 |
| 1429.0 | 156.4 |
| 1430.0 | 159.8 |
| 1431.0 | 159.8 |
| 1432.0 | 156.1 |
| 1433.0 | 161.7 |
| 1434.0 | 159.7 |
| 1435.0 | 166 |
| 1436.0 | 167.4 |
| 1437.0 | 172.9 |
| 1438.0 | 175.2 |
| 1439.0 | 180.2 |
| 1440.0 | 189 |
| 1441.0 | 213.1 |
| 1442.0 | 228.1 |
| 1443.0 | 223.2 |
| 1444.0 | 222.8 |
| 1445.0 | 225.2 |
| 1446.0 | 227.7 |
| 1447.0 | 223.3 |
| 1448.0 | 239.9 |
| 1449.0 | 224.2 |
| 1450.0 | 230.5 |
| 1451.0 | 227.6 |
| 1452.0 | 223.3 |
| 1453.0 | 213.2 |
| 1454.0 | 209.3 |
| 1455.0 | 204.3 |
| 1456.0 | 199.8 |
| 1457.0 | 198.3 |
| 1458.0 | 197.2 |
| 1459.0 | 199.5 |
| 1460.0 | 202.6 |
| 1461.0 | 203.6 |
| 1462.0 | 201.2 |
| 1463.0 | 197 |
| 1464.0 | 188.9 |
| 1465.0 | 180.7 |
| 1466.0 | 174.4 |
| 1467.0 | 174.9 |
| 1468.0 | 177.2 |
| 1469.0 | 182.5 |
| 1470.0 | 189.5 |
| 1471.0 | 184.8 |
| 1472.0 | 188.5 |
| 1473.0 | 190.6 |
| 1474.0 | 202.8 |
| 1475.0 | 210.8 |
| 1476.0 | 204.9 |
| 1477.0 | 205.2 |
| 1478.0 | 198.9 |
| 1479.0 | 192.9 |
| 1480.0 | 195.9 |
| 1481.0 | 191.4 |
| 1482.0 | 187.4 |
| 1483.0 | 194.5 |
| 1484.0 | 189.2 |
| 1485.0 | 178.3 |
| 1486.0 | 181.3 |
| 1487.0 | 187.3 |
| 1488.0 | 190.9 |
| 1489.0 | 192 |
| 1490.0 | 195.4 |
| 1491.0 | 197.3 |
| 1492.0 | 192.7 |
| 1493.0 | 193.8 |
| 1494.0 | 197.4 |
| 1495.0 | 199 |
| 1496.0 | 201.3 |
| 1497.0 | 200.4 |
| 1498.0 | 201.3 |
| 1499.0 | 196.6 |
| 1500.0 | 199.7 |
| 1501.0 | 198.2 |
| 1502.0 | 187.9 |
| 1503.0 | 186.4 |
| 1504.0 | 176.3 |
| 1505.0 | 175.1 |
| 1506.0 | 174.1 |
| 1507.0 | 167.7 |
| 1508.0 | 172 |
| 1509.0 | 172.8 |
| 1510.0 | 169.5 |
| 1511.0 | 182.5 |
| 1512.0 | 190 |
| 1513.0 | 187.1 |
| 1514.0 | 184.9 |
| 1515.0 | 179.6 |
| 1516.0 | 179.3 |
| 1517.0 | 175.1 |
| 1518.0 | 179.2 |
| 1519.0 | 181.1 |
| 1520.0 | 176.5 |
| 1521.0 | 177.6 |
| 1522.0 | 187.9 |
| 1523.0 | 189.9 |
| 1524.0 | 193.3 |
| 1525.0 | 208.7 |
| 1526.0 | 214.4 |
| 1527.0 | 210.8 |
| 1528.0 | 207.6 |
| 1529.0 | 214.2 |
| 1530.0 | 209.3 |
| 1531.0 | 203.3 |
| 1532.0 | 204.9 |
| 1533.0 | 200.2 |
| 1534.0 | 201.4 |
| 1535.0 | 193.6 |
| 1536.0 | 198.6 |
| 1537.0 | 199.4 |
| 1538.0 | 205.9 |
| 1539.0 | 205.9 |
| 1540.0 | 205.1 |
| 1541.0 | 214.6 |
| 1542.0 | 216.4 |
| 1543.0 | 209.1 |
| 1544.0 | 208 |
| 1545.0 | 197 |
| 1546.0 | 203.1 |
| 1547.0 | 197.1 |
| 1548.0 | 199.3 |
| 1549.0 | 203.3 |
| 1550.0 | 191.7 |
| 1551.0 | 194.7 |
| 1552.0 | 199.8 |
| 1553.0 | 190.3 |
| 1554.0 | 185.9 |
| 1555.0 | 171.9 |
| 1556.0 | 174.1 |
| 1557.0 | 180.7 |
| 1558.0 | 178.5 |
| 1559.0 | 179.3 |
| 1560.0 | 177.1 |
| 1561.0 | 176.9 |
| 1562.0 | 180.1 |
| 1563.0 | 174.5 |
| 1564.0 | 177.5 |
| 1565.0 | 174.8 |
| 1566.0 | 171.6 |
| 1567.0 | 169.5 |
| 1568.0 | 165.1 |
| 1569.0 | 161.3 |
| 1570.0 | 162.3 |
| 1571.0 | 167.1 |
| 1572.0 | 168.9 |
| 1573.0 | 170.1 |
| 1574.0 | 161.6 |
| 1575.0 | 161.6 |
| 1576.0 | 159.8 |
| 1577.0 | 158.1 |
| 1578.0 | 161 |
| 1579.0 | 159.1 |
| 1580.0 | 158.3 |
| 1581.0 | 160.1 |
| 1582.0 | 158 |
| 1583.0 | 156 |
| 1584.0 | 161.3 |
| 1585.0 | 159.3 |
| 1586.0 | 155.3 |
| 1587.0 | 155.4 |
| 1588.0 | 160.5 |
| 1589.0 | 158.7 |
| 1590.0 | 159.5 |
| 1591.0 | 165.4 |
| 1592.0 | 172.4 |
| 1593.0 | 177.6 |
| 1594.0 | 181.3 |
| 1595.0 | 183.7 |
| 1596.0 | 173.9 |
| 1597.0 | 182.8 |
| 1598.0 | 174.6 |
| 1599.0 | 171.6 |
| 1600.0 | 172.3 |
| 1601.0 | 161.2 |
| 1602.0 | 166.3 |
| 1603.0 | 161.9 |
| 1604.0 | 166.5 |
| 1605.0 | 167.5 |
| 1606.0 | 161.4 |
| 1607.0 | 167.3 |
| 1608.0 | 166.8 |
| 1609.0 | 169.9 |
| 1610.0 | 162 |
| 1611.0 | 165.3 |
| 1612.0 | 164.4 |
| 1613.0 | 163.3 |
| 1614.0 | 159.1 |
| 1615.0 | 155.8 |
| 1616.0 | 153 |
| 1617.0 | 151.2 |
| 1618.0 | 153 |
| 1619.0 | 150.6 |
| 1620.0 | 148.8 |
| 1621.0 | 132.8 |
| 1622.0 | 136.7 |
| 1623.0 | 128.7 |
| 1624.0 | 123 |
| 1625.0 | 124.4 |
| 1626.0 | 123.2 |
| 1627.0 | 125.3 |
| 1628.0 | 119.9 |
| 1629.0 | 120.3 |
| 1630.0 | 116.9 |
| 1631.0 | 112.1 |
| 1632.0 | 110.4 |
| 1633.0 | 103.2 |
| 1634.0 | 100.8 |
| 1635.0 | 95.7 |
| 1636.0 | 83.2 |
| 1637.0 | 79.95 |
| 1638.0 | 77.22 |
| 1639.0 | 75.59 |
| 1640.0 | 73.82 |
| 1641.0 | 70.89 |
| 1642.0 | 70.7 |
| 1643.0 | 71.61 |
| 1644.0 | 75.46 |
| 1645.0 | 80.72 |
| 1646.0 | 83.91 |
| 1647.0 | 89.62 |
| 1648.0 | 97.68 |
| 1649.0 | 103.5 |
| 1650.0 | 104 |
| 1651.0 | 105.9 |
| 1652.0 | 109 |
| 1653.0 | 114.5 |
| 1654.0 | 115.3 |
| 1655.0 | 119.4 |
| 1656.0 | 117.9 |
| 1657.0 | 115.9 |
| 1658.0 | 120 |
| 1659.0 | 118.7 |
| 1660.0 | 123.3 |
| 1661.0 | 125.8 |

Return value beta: 174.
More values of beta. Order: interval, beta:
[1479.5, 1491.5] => 178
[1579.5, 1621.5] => 133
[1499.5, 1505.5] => 175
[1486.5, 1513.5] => 168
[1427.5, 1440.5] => 156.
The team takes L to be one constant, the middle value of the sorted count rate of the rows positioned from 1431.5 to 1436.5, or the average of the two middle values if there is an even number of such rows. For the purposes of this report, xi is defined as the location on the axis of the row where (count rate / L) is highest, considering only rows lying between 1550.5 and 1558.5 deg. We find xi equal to 1552.0 deg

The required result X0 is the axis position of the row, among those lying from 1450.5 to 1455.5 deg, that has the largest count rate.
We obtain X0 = 1451.0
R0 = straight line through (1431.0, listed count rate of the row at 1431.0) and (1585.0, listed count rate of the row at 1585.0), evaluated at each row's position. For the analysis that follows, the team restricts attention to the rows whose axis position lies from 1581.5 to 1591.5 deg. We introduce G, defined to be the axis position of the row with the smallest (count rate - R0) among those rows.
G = 1586.0 deg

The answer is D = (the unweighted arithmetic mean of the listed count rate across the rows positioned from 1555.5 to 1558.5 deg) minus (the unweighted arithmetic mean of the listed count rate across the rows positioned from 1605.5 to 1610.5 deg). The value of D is 12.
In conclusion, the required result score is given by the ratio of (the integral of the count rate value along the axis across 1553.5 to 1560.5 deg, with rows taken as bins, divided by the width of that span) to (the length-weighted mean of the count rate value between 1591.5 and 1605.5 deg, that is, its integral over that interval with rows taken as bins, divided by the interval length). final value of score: 1.03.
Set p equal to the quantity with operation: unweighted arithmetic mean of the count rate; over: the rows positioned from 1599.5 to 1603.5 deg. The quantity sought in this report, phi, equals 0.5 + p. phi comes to 166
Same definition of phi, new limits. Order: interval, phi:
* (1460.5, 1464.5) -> 198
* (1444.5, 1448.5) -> 230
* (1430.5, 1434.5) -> 160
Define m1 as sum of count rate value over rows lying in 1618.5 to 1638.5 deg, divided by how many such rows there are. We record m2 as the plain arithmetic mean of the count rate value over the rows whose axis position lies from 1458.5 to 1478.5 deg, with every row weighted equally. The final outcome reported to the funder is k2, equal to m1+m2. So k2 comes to 309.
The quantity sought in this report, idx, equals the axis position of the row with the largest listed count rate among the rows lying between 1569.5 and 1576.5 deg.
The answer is 1573.0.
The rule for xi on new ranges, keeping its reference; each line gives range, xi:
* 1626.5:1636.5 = 1627.0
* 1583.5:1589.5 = 1584.0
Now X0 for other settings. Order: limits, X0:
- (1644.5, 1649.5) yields 1649.0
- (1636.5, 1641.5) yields 1637.0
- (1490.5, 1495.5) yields 1495.0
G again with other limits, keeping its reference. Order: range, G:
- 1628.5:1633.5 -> 1633.0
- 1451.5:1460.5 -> 1458.0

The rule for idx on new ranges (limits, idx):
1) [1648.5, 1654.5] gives 1654.0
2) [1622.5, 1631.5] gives 1623.0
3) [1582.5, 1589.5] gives 1584.0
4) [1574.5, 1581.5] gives 1575.0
